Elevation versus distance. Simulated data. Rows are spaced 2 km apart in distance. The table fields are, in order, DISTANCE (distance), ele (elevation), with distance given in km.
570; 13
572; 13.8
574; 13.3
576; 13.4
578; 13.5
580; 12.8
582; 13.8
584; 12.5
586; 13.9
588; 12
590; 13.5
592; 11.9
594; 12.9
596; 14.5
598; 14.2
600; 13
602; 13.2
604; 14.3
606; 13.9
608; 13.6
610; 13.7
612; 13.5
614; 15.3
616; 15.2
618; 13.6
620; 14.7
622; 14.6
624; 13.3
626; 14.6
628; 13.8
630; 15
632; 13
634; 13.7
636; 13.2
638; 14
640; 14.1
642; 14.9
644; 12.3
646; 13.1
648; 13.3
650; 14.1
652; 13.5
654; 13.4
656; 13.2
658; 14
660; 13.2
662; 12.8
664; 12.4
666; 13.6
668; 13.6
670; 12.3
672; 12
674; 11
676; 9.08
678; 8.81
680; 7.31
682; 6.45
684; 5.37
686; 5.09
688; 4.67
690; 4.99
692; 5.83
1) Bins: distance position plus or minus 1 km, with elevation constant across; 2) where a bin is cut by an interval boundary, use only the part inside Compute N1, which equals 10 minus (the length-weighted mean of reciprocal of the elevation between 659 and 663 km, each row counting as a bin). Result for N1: 9.92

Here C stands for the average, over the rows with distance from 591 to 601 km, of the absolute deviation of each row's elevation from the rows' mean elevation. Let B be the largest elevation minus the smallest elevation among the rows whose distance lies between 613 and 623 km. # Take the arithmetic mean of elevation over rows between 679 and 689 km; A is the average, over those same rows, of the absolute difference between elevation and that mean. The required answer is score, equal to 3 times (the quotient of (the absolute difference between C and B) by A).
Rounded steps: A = 0.88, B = 1.7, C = 0.84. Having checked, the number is 2.9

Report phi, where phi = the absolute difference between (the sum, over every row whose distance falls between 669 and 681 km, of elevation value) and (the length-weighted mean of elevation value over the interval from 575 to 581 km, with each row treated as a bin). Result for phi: 47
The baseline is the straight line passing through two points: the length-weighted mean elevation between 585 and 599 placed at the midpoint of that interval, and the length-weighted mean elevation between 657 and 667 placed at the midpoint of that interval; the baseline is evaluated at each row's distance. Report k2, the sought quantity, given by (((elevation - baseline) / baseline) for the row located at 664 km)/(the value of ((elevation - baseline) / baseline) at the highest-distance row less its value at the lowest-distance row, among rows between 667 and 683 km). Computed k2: 0.1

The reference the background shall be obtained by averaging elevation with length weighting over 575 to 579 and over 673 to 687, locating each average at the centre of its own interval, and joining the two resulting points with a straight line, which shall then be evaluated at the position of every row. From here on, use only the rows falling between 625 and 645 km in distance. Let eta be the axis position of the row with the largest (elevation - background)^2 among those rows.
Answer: 642 km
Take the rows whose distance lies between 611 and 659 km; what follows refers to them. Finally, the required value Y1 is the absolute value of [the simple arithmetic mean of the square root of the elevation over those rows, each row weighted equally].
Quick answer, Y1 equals 3.73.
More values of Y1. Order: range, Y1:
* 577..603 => 3.63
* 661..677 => 3.47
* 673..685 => 2.81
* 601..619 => 3.74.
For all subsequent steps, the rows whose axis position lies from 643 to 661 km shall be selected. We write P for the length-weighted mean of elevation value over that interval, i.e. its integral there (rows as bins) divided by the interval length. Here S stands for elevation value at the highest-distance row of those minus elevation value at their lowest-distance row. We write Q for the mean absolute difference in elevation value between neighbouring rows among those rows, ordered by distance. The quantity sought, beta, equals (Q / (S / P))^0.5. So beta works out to 2.8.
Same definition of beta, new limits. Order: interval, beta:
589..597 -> 4.3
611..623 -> 3.5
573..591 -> 8.1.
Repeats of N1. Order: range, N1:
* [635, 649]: 9.93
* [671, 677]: 9.91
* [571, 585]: 9.92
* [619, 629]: 9.93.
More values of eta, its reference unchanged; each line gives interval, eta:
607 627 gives 616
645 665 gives 658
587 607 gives 604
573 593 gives 586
